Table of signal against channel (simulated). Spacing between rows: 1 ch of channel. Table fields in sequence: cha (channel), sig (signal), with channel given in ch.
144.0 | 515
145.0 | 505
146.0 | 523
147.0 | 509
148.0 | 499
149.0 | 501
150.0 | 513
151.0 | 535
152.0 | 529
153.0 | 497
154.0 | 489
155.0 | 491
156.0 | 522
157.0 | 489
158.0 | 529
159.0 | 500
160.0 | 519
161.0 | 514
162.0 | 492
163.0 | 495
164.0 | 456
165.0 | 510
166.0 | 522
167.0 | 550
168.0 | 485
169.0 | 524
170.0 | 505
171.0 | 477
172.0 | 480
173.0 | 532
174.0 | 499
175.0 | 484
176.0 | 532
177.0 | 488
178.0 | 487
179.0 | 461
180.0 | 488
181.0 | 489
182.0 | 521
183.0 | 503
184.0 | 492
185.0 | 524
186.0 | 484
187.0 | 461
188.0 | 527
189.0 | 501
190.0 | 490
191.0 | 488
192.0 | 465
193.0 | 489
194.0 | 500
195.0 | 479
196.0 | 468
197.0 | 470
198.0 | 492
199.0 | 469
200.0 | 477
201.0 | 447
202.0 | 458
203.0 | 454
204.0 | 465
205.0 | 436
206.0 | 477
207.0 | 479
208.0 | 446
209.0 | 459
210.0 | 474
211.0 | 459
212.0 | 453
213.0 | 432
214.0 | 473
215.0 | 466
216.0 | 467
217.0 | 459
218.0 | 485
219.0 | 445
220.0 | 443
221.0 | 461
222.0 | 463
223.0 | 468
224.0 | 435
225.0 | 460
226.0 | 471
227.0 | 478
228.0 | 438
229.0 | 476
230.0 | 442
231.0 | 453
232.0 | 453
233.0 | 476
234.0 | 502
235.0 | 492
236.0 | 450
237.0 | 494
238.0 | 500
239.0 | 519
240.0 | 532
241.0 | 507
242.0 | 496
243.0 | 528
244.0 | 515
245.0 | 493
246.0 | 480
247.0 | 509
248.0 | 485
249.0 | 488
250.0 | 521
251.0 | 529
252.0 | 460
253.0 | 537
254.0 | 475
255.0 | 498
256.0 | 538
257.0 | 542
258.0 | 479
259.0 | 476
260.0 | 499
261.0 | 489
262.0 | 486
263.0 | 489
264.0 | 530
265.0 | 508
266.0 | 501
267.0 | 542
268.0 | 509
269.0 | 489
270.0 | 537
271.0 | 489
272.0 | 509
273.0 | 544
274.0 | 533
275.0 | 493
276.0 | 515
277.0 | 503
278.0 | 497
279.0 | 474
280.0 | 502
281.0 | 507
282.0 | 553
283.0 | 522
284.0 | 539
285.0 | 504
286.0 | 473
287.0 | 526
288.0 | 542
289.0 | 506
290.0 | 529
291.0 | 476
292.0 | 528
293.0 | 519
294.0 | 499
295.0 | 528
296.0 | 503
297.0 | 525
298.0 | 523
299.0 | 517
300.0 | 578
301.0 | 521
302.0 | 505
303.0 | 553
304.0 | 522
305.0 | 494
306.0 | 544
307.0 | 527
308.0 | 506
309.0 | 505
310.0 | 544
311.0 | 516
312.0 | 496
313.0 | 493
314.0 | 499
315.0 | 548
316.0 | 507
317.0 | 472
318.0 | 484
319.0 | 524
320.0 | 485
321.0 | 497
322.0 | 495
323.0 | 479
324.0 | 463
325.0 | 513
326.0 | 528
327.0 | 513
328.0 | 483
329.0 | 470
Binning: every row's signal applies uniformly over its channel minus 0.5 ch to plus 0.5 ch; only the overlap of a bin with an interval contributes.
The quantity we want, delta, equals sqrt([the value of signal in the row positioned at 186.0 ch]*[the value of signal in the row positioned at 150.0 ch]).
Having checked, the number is 498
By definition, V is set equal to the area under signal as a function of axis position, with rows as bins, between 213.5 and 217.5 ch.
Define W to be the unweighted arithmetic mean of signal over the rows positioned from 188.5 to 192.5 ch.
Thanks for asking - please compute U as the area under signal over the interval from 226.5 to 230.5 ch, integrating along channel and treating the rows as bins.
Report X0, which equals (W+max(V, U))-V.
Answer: 486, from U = 1834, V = 1865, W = 486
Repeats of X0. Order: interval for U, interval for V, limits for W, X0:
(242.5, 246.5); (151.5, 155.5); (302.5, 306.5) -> 538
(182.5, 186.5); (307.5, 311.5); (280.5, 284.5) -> 530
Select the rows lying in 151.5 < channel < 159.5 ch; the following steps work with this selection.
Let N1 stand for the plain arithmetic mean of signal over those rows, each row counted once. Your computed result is 506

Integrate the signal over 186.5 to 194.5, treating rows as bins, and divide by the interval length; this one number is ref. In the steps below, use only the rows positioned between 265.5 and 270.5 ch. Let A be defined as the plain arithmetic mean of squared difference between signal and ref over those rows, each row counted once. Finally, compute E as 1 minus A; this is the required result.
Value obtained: -1072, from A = 1073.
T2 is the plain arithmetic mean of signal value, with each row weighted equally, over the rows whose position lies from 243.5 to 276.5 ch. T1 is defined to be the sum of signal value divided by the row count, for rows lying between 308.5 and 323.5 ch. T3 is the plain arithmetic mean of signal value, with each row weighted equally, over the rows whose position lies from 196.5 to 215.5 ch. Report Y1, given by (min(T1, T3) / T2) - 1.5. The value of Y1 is -0.59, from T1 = 503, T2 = 506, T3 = 462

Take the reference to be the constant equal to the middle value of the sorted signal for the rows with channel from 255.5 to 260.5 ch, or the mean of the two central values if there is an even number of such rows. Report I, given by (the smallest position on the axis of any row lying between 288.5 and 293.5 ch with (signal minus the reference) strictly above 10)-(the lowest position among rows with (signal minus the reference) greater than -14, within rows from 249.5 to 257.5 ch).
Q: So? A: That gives 40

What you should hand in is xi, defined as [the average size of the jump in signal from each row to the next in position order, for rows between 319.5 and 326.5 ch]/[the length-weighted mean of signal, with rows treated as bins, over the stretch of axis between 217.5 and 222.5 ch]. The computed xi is 0.040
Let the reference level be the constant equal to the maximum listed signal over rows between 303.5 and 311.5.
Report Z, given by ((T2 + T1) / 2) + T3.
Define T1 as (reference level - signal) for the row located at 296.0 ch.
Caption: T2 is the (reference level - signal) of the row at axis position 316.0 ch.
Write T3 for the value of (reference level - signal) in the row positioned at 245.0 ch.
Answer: 90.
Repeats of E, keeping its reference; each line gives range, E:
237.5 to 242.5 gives -600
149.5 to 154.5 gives -818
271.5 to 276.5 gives -1144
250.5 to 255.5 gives -980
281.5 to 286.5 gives -1568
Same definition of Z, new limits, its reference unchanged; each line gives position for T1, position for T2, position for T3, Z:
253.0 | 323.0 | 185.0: 56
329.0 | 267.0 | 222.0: 119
